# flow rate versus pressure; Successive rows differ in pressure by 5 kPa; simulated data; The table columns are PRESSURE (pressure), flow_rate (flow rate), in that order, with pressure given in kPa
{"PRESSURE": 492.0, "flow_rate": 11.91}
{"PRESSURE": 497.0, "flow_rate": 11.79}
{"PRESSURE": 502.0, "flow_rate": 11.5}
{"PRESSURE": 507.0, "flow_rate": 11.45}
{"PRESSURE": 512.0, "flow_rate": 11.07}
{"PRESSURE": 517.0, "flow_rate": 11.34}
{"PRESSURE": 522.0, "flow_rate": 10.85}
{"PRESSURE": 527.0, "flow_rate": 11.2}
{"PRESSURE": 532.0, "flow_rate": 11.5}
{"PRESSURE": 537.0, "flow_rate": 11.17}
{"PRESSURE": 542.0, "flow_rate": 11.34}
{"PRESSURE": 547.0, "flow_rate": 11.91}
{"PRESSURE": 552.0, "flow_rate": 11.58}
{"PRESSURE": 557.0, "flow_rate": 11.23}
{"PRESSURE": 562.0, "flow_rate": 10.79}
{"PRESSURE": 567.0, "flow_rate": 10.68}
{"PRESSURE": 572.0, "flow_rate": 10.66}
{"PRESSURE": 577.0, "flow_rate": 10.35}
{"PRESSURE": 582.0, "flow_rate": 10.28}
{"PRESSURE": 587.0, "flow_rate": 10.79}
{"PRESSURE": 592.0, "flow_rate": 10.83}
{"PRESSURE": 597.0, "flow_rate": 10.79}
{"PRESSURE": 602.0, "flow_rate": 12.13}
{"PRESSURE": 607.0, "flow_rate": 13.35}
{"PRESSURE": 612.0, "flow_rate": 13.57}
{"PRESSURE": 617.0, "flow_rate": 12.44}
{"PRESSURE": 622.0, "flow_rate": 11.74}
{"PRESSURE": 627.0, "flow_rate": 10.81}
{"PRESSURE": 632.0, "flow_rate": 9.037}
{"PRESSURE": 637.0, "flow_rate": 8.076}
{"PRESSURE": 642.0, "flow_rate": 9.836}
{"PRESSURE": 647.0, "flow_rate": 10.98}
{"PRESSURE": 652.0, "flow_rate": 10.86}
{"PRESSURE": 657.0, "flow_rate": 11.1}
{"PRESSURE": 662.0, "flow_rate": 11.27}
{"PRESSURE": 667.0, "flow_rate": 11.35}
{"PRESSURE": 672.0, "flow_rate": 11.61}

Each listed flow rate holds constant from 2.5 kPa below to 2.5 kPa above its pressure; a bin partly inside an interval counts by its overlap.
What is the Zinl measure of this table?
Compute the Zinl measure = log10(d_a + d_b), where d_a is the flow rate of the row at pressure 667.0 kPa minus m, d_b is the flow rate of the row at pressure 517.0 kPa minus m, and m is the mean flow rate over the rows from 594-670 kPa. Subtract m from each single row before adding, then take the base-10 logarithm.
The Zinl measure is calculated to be -0.4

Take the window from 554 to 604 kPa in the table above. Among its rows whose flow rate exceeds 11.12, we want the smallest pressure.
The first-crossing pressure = 557.0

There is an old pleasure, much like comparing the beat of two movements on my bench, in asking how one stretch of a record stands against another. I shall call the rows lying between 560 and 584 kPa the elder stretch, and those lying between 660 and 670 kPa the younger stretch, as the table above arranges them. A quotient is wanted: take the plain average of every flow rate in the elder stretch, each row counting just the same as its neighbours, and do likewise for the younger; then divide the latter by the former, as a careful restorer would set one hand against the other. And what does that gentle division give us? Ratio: 1.07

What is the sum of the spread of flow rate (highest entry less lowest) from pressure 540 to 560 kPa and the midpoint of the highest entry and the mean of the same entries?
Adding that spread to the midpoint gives 12.4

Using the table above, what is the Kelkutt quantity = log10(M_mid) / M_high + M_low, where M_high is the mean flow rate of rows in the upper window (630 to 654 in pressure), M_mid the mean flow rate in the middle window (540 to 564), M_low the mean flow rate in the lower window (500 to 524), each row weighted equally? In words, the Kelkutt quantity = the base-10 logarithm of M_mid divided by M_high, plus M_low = 11.35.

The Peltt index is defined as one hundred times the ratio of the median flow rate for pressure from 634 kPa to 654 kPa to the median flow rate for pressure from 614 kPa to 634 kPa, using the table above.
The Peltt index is 91.8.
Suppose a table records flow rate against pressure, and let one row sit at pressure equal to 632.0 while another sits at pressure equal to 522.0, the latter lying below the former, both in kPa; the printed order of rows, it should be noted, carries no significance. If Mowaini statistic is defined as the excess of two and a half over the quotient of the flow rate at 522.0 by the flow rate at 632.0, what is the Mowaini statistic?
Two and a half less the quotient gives 1.30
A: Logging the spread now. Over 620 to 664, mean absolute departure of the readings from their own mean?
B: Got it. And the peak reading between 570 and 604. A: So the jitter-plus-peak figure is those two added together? 13.1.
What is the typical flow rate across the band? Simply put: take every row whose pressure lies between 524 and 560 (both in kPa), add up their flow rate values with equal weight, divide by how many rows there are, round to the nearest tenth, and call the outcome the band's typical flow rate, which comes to 11.4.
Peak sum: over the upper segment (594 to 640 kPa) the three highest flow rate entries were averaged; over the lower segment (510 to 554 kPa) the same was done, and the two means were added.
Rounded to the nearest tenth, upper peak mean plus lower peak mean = 24.8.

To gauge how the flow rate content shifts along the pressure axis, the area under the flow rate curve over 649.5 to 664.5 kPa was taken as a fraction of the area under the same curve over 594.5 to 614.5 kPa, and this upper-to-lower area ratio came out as 0.7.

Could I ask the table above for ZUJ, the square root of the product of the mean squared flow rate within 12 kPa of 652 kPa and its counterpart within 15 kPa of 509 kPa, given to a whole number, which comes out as 123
